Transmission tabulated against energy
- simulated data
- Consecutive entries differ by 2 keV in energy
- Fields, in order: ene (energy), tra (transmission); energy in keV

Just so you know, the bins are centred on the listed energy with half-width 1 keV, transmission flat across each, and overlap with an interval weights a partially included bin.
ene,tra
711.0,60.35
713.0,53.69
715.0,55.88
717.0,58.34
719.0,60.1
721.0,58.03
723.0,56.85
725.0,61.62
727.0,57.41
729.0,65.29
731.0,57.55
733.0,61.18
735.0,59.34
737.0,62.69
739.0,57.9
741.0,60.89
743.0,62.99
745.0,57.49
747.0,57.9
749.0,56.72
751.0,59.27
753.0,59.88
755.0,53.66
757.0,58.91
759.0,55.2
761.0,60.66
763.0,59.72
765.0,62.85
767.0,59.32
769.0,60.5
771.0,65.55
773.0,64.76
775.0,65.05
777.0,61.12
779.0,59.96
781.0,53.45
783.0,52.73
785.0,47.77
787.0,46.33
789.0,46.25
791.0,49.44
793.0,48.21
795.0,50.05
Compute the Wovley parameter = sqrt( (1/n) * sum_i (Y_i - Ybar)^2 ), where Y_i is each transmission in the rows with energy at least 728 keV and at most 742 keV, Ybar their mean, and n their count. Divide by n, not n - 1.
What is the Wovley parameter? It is 2.53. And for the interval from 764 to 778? 2.29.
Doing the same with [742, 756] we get 2.68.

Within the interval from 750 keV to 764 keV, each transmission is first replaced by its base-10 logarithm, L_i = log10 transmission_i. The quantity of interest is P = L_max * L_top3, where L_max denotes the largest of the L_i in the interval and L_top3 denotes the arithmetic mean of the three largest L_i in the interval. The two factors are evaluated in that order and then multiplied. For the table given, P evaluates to 3.17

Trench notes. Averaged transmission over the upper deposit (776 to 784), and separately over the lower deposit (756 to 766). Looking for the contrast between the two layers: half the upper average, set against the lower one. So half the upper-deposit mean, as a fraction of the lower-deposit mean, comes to 0.478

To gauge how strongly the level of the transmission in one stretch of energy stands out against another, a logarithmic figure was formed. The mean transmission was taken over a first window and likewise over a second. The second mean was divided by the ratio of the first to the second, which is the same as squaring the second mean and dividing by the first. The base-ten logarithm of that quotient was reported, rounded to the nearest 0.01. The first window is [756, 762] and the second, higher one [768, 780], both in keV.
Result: 1.83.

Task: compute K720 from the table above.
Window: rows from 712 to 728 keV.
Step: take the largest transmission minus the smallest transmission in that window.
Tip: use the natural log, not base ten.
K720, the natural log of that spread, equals 2.07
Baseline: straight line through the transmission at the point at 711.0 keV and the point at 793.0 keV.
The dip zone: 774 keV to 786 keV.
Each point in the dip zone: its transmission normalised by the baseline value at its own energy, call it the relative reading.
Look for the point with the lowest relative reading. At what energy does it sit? 785.0 keV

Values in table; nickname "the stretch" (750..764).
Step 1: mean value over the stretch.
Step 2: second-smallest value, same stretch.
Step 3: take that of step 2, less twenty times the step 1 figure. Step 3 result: -1109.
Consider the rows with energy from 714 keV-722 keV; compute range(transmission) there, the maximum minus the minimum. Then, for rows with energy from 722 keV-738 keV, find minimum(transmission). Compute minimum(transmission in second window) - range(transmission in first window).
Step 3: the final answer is 53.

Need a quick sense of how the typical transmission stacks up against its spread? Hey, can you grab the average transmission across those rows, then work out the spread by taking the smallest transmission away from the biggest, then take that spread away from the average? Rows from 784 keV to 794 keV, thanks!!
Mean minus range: 44.4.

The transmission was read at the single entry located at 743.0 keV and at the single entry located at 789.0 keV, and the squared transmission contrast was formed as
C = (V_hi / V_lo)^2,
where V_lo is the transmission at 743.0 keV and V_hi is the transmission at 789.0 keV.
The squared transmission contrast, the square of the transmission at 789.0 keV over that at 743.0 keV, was 0.54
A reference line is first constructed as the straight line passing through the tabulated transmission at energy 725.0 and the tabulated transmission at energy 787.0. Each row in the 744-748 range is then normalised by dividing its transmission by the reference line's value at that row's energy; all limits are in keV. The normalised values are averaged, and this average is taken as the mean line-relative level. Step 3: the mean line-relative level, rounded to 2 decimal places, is 1.02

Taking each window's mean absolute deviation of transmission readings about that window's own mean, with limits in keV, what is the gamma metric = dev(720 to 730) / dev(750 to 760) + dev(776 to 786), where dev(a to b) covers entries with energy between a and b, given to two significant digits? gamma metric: 5.7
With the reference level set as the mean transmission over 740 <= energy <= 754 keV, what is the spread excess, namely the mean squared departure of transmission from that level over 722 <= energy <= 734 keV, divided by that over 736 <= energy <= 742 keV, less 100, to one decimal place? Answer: -98.2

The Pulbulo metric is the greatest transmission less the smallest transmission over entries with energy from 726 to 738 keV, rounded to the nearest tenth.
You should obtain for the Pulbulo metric 7.9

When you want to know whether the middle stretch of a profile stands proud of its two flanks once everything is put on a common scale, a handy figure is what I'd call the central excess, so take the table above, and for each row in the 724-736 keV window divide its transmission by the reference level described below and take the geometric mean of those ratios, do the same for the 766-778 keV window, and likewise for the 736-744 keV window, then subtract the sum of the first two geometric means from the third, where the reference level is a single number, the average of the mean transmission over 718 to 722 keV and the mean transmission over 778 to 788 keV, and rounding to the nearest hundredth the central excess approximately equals -1.11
